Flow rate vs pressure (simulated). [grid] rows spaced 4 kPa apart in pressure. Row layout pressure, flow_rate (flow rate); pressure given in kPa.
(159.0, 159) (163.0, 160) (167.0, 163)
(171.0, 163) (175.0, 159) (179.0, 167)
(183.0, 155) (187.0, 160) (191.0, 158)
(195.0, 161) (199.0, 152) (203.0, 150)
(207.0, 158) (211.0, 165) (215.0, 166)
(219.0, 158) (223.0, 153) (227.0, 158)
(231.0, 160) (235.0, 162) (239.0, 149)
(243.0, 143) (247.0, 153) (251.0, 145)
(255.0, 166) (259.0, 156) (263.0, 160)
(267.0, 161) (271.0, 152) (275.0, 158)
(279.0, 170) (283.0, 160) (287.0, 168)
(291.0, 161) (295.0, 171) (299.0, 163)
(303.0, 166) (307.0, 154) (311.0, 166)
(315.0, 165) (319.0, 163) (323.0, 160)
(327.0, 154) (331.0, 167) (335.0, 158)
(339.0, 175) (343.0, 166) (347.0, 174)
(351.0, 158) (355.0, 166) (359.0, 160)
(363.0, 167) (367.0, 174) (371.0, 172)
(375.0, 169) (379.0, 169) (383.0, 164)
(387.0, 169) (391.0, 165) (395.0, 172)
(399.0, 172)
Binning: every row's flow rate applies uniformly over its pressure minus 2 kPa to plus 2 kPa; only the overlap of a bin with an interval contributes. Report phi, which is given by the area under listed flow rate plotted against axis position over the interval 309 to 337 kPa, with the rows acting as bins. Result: 4532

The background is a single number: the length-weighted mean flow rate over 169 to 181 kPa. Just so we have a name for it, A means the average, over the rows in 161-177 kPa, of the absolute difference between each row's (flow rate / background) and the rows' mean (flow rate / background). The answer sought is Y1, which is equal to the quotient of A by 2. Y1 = 0.0054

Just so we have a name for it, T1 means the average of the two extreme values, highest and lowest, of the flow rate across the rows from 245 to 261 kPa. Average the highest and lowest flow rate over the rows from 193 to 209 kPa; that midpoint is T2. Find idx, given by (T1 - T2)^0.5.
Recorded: 0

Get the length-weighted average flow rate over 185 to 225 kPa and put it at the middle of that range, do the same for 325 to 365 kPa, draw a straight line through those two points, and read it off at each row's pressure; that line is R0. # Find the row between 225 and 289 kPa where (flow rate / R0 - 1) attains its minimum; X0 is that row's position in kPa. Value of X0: 243.0 kPa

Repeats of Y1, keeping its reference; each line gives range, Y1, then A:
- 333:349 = 0.0192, 0.038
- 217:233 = 0.0065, 0.013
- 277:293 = 0.0130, 0.026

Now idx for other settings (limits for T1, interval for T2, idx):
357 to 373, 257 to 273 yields 3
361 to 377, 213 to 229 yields 3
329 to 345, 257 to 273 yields 3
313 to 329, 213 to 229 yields 0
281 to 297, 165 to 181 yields 2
